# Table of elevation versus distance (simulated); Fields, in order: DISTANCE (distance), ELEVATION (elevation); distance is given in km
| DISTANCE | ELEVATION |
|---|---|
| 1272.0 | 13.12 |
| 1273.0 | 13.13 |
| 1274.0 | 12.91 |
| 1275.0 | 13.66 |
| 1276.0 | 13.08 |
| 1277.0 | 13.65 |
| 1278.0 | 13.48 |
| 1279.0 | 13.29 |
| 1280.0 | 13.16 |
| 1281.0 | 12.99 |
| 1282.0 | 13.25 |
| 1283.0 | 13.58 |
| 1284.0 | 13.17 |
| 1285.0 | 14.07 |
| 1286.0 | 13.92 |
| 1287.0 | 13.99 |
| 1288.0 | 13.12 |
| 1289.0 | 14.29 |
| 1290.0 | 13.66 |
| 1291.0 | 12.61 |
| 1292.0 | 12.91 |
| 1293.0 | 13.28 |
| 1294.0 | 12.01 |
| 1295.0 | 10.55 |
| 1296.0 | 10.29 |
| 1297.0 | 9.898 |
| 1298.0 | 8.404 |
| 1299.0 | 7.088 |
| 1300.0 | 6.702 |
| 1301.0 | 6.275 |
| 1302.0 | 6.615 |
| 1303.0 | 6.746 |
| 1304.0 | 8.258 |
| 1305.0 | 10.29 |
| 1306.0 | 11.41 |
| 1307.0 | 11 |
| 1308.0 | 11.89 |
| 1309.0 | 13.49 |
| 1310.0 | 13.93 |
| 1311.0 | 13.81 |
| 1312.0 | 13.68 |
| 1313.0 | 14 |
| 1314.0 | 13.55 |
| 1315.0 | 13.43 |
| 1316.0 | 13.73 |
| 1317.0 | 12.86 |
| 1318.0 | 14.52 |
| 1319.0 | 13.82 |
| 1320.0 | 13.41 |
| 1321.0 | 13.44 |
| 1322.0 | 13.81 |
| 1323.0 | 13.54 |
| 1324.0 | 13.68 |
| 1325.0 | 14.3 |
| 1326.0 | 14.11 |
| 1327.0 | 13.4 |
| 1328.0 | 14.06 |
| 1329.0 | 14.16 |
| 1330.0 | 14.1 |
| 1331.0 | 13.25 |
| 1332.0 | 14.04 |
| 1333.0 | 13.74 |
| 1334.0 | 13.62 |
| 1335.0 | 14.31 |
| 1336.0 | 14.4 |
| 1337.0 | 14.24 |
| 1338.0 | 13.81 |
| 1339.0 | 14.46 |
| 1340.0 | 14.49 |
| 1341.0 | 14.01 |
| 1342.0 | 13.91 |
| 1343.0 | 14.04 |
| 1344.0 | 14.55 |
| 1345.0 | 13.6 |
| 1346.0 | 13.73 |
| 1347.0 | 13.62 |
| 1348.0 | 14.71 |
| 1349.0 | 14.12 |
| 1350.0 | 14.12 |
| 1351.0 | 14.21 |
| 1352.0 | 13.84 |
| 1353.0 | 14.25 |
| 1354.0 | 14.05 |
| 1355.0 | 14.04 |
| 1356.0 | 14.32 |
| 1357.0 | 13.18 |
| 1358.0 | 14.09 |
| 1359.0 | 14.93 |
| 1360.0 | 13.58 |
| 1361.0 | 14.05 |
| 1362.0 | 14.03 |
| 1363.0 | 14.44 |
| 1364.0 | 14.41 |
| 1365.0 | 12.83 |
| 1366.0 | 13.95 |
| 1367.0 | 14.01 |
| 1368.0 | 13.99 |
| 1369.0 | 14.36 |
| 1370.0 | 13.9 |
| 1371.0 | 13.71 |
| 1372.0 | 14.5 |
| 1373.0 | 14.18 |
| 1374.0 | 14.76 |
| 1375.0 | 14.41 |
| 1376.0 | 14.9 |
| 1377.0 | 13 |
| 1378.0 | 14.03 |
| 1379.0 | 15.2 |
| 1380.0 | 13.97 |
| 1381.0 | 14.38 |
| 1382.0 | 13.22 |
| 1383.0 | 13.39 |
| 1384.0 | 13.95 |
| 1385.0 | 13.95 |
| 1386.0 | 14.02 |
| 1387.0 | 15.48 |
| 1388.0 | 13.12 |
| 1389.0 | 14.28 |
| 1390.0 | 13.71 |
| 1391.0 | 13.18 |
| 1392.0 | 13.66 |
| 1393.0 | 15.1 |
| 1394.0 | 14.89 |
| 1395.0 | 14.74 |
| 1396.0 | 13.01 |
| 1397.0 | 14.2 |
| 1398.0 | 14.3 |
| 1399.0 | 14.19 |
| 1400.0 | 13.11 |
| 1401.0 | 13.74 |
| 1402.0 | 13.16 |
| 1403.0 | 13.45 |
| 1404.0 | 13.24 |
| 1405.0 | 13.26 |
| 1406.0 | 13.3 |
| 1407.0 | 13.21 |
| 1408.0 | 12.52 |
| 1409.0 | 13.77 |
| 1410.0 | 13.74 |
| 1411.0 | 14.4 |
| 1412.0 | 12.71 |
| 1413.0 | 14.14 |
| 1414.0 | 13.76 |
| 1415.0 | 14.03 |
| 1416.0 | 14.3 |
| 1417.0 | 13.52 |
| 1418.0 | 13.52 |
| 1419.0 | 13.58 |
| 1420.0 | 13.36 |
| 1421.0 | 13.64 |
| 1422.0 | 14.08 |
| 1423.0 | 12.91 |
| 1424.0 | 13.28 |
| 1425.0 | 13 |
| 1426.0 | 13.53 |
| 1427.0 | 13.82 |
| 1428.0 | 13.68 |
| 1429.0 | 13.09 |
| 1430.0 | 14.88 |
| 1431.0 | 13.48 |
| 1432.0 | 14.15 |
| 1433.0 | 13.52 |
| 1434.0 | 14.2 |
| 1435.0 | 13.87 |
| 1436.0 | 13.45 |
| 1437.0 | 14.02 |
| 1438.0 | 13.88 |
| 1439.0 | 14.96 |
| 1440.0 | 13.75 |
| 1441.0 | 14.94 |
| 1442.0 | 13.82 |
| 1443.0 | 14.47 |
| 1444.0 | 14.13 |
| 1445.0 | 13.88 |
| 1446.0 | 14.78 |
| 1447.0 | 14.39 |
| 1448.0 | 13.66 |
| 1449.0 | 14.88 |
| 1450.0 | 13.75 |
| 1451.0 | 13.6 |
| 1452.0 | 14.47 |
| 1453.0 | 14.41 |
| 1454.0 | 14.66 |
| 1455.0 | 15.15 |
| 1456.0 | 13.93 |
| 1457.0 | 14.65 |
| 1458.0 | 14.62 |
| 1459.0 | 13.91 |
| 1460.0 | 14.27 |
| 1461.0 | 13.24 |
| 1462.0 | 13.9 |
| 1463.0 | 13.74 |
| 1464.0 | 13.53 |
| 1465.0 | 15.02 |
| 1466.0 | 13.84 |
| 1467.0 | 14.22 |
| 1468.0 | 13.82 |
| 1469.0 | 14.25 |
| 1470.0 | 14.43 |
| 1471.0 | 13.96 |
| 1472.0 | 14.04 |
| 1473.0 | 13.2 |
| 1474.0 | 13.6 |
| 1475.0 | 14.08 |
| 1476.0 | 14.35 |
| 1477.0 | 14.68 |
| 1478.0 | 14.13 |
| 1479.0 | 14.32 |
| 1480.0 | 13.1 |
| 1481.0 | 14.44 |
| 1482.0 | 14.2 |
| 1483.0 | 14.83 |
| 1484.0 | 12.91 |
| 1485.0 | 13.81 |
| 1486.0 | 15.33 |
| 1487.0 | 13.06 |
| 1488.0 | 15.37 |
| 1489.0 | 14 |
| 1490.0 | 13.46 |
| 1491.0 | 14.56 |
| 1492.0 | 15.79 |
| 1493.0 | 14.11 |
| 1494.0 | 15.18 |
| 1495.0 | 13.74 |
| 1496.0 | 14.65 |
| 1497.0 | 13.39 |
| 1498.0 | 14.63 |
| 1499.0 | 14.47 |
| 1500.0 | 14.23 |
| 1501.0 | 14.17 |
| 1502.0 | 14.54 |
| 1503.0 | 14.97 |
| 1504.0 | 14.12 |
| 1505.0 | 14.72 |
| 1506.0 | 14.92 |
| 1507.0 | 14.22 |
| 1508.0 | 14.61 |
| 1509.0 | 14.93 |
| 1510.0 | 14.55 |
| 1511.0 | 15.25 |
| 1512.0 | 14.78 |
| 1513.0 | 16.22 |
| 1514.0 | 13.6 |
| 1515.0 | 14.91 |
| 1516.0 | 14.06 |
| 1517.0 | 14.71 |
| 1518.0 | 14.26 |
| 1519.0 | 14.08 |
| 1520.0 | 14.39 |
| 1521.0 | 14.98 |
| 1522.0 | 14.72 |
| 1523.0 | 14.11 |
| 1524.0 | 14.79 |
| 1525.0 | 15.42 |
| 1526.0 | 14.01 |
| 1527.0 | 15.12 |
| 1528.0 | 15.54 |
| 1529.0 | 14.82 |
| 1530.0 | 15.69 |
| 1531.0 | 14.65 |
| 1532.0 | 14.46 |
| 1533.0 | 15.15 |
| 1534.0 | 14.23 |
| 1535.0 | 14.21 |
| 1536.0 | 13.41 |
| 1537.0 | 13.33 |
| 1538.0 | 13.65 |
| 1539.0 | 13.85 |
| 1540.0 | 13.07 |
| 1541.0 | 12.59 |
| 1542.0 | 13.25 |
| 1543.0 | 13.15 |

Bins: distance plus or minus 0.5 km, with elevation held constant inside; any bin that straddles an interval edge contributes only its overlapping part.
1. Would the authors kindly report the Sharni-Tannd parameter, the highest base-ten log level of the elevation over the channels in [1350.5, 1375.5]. 1.17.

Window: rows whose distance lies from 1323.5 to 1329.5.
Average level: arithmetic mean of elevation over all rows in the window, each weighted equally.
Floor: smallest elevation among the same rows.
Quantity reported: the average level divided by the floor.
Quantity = 1.04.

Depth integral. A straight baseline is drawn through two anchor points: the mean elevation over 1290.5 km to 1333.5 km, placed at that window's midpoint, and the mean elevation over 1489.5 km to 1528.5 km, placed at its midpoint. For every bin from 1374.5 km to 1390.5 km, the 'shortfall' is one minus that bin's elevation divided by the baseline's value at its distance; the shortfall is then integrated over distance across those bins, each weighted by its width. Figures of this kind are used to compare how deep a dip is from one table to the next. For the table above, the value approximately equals -1.3 km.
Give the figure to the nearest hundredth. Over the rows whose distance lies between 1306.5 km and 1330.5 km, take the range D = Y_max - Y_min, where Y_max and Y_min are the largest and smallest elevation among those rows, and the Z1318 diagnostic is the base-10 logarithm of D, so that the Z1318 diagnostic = 0.55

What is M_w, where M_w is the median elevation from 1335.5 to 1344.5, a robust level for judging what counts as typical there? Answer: 14.2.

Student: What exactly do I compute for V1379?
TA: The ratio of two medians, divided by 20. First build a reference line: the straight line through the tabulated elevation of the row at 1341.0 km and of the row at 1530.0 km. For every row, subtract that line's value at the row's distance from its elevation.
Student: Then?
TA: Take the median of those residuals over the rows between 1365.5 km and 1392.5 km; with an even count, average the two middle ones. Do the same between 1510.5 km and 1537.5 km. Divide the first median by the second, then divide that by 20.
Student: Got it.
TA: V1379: 0.017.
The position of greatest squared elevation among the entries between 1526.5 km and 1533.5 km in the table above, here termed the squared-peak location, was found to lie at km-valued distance 1530.0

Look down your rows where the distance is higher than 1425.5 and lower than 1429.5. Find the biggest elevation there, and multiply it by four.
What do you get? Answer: 55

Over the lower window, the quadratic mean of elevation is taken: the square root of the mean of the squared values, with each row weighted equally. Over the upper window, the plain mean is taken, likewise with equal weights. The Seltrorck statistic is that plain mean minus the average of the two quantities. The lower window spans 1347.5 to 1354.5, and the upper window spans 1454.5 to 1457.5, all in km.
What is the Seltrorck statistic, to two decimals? 0.19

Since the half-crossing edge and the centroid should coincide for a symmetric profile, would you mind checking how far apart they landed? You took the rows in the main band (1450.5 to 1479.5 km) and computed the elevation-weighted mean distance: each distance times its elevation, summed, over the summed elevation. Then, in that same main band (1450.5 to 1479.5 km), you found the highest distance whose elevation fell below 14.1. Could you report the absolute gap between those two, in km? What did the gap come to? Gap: 10.0 km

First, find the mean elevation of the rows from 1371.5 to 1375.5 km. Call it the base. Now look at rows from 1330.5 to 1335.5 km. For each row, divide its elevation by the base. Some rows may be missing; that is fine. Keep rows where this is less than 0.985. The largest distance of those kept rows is 1334.0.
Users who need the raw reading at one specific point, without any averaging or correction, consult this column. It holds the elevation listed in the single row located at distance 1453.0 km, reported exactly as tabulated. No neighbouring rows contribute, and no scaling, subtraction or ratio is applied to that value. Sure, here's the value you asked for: 14.41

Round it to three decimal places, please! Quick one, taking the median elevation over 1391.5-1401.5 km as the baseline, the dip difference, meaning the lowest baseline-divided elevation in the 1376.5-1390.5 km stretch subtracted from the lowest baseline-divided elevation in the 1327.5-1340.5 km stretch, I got 0.018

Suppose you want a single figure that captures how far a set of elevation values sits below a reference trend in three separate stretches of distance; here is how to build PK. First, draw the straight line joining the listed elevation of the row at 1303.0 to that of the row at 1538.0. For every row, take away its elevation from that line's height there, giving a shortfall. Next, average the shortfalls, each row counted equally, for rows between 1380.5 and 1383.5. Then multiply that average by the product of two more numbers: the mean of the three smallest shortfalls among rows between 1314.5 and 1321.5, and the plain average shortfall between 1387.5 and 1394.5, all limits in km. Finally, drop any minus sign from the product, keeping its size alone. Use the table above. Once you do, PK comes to 147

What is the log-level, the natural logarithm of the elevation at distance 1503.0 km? 2.706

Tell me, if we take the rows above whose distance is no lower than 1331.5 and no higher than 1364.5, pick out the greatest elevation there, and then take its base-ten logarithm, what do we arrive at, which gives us 1.17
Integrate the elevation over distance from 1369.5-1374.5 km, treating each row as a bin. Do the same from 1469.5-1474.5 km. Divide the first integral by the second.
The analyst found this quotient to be 1.03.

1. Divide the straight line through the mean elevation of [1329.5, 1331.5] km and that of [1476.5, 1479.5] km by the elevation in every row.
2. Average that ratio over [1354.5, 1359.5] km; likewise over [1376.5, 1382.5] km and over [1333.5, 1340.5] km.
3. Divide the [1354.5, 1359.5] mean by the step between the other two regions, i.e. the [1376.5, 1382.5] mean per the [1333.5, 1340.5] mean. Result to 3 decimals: 0.948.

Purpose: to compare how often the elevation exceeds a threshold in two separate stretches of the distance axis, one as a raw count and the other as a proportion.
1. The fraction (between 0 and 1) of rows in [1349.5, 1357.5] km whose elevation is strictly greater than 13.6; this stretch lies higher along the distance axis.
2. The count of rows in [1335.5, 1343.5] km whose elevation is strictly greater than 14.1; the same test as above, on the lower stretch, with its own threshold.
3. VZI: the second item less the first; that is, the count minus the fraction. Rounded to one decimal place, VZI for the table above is 3.1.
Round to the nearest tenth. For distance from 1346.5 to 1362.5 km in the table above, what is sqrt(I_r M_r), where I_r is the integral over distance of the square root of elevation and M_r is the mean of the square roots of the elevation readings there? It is 15.0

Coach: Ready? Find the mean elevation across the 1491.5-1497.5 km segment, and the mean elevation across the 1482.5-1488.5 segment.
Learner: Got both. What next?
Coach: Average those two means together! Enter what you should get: 14.3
